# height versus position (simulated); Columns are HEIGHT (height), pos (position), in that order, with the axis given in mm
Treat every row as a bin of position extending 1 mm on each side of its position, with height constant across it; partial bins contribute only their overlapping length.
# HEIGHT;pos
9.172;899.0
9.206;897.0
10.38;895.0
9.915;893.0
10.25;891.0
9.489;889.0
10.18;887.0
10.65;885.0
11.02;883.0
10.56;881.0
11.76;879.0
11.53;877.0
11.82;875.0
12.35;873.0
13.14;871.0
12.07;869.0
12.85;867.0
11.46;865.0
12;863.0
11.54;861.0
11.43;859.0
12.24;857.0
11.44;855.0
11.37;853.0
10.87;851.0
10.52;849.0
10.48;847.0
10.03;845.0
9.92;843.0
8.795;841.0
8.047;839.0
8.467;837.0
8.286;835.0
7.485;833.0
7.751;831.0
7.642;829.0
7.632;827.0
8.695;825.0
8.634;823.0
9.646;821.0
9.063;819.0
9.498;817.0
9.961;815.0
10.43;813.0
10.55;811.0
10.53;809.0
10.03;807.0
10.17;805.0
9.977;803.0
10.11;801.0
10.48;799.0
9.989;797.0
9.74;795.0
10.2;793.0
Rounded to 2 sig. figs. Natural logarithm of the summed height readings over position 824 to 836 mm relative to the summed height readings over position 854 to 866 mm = -0.39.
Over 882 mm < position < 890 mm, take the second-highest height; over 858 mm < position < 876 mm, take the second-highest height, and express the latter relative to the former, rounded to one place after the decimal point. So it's 1.2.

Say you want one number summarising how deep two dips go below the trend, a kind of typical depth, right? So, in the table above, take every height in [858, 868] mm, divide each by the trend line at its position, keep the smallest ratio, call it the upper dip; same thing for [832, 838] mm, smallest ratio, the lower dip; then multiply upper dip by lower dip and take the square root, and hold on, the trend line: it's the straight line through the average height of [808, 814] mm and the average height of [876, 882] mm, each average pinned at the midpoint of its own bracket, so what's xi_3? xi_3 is 0.847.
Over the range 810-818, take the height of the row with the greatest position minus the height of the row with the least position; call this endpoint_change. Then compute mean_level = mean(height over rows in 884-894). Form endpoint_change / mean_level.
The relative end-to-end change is -0.10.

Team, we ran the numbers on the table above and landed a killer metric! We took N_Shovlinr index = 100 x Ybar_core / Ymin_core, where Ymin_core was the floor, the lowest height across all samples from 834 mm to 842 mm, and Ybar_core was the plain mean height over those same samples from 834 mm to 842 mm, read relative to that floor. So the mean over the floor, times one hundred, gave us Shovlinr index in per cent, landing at 104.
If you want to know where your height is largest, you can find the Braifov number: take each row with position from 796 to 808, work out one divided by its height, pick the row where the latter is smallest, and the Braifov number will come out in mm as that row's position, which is 799.0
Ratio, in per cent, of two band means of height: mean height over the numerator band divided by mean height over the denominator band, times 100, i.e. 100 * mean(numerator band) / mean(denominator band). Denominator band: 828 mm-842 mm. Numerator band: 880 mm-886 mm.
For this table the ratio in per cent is 133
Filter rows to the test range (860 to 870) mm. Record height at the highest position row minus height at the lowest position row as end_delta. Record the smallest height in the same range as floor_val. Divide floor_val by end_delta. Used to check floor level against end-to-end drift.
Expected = 22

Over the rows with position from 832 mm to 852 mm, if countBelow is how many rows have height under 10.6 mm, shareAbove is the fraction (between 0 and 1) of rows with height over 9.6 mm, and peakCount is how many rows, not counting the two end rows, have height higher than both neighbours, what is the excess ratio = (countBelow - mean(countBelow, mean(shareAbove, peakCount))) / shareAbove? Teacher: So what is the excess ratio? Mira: 8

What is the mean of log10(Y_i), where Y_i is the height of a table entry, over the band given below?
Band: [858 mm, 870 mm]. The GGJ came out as 1.07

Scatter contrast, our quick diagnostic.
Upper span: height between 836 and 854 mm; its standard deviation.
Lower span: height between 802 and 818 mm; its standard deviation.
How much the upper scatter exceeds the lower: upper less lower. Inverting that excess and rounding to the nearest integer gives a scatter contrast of 1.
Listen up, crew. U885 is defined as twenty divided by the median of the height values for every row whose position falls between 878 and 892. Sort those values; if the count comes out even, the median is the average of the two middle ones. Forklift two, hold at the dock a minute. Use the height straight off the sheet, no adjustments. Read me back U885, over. 1.89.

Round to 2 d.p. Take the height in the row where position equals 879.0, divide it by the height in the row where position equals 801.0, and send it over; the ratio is 1.16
